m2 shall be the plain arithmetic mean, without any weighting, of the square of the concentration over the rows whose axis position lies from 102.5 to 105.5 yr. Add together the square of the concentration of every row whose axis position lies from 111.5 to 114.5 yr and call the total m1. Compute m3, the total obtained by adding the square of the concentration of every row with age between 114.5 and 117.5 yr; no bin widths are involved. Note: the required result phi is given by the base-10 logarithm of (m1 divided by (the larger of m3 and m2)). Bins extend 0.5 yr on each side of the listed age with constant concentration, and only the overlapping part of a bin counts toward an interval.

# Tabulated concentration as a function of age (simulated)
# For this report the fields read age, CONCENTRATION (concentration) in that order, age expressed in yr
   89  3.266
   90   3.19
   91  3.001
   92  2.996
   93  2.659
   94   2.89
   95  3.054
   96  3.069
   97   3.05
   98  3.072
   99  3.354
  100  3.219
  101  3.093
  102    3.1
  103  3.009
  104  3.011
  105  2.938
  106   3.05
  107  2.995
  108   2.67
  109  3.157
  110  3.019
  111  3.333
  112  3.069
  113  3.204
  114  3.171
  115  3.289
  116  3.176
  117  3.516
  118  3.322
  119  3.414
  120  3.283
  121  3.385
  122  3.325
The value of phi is -0.049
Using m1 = 29.7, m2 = 8.9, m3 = 33.3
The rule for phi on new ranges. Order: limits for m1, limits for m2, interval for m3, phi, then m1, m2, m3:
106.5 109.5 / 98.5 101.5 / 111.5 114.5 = -0.057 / 26.1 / 10.4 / 29.7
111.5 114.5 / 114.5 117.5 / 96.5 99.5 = -0.004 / 29.7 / 11.1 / 30.0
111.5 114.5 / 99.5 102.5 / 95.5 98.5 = 0.024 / 29.7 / 9.8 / 28.2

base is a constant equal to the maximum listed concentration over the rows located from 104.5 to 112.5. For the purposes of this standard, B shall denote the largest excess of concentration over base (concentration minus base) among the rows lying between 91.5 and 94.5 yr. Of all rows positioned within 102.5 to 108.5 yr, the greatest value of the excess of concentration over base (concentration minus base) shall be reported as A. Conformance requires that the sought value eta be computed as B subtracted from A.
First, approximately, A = -0.3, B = -0.34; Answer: 0.05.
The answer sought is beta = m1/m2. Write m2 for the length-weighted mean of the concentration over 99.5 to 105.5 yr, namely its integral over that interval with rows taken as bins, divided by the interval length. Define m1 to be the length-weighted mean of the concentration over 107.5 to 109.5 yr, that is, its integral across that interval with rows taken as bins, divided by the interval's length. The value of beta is 0.95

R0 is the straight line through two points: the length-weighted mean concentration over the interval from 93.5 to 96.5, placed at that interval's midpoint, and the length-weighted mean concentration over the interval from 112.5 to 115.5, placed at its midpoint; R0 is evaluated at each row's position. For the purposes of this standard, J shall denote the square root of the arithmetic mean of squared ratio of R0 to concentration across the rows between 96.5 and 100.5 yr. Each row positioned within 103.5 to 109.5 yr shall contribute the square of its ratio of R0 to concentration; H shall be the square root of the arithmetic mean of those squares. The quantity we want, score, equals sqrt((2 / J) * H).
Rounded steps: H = 1.06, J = 0.96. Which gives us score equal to 1.49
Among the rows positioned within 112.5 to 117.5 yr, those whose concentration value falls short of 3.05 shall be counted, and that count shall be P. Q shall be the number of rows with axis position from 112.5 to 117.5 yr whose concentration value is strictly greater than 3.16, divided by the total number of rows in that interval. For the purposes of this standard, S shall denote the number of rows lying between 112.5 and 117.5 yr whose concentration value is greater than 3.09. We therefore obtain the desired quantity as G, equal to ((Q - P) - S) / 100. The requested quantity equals -0.040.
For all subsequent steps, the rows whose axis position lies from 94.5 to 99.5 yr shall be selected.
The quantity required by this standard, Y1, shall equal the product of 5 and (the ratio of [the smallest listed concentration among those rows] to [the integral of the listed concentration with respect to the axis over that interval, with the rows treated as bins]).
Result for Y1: 0.98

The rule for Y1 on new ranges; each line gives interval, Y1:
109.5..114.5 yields 0.96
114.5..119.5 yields 0.95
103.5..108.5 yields 0.91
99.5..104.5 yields 0.97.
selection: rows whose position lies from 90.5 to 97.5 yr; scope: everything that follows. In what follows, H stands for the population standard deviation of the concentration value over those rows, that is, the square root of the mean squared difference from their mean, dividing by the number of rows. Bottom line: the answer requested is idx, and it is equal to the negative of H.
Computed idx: -0.135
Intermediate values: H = 0.135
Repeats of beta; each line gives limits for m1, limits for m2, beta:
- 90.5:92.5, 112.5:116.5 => 0.93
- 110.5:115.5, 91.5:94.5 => 1.13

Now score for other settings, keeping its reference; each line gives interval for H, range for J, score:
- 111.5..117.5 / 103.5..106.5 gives 1.39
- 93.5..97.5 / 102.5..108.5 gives 1.37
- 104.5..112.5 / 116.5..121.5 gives 1.47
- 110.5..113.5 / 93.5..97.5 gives 1.42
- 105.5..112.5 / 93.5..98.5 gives 1.45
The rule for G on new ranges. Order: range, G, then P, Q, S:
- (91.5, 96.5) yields -0.030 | 3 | 0.0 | 0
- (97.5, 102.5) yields -0.036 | 0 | 0.4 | 4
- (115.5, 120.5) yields -0.040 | 0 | 1.0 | 5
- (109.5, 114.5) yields -0.034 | 1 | 0.6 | 3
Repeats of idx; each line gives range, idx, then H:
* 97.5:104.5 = -0.115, 0.115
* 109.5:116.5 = -0.103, 0.103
